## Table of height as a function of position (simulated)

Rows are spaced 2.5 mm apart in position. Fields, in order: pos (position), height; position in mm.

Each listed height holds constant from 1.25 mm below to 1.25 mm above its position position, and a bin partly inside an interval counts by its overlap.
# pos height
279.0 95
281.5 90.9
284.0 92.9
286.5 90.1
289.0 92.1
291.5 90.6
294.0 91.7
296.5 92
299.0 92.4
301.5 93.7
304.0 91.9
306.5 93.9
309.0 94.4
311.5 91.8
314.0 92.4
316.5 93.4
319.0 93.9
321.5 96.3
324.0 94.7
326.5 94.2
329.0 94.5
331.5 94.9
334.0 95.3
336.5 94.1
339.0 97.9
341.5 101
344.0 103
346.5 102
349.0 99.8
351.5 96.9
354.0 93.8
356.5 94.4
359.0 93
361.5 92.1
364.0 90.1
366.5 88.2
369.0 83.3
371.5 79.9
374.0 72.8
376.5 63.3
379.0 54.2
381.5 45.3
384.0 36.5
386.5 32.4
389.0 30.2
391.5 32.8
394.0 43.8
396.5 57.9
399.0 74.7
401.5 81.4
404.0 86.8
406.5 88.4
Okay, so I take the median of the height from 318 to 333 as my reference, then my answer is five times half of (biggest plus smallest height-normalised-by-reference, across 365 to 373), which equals 4.4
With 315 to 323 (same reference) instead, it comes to 5.0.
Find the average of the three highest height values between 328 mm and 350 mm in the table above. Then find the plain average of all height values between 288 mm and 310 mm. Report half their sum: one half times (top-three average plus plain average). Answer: 97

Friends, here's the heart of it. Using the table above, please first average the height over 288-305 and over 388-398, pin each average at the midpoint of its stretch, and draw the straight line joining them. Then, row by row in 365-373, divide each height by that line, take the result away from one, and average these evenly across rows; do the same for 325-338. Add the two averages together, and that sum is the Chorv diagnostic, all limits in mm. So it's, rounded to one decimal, -0.8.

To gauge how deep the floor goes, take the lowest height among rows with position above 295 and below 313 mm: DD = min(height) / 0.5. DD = 184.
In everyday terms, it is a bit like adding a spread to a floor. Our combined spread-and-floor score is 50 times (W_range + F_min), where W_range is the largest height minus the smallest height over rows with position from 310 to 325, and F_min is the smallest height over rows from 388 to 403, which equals 1735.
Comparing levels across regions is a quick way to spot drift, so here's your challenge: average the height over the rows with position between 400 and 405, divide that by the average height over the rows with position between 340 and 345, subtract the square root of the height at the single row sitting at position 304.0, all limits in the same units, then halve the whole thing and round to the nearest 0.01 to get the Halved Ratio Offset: -4.38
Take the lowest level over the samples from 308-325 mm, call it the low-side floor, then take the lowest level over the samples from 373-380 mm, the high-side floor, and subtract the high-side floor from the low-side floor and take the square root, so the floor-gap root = 6.1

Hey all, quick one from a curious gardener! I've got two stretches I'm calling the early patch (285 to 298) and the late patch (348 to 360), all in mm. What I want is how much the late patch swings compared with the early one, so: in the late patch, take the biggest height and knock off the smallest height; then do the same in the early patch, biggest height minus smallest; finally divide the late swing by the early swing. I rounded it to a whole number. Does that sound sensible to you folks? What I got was 3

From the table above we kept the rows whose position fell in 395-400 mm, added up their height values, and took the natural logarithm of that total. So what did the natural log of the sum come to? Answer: 4.9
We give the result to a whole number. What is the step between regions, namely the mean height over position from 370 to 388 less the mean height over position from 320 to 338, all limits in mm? -40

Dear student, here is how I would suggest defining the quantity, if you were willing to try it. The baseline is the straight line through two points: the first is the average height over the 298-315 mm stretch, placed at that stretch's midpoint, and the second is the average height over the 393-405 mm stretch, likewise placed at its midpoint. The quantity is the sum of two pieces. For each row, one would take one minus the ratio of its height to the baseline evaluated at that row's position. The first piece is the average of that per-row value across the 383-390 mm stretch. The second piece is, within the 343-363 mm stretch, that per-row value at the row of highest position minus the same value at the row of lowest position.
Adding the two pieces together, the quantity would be 0.6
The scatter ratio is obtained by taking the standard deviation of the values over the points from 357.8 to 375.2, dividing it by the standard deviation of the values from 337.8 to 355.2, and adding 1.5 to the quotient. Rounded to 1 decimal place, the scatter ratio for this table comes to 3.8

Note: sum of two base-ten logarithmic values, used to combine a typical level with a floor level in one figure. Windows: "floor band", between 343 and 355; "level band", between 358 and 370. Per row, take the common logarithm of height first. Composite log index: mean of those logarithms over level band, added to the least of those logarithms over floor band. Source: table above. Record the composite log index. 3.9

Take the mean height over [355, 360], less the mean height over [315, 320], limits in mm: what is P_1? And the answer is 0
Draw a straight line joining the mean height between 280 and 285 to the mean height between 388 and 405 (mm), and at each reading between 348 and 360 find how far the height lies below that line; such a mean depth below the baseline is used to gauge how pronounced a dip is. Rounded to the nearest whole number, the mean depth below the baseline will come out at -25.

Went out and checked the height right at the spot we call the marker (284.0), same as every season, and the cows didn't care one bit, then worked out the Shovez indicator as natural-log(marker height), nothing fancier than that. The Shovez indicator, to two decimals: 4.53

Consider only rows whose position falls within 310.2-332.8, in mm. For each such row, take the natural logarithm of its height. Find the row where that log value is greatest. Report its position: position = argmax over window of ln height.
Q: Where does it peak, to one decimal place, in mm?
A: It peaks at 321.5 mm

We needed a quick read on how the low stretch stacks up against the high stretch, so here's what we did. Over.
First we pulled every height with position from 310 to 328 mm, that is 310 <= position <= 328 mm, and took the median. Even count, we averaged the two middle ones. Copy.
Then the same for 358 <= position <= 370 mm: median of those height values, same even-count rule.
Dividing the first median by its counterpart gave 1.0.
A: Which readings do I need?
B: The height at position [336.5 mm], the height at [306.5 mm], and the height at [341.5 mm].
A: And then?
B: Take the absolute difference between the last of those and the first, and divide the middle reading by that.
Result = 14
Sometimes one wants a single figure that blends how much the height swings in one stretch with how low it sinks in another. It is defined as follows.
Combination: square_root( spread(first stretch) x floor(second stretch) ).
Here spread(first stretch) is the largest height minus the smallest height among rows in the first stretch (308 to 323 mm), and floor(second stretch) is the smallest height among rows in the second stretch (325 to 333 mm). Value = 21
